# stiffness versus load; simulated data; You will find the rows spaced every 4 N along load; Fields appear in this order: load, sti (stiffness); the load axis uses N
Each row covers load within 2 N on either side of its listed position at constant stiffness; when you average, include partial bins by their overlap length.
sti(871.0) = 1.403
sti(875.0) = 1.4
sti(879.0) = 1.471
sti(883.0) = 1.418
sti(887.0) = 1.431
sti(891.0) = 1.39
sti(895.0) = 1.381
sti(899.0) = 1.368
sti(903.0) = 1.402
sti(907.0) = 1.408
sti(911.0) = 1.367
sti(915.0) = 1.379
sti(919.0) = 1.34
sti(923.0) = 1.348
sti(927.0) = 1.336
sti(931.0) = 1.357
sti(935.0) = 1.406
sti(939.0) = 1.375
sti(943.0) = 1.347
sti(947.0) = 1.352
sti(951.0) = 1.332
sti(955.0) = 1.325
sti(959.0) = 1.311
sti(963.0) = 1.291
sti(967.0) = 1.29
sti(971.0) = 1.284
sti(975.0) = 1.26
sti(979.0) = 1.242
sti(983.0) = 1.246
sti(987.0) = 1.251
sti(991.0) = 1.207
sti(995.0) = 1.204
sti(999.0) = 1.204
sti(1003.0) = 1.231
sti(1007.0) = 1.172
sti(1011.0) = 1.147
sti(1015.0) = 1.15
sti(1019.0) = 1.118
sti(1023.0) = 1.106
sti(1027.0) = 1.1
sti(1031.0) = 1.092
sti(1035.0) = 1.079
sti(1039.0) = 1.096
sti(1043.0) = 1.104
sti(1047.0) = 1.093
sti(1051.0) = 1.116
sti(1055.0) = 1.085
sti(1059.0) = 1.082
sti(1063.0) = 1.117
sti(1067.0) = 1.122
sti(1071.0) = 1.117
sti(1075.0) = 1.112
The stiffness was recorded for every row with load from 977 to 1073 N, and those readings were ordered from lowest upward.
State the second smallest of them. 1.082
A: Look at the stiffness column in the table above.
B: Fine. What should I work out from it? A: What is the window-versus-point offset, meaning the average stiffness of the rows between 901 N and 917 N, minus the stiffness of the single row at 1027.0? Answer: 0.29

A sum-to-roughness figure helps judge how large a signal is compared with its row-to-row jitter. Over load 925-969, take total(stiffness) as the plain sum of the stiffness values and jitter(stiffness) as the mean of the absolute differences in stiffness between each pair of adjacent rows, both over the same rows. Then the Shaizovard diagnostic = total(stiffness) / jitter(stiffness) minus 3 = 748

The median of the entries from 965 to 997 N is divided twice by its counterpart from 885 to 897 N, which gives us 0.65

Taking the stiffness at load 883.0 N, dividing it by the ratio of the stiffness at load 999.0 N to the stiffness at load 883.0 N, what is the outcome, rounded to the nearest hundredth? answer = 1.67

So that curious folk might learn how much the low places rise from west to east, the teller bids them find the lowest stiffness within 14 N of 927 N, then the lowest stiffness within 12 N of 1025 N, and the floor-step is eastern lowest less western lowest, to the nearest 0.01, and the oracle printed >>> -0.26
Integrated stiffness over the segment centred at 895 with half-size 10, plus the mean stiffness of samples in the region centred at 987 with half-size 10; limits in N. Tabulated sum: 29.1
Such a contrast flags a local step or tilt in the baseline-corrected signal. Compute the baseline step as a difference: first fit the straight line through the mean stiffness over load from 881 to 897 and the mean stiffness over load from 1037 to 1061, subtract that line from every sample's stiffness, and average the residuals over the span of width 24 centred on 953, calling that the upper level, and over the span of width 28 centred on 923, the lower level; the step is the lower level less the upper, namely -0.022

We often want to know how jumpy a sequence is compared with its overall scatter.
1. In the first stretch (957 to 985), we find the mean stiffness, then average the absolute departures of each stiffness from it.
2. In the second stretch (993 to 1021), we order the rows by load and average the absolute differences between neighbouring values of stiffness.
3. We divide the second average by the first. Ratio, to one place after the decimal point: 1.1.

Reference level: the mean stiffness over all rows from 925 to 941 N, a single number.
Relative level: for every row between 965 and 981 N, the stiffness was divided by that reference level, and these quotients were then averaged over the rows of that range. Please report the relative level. 0.93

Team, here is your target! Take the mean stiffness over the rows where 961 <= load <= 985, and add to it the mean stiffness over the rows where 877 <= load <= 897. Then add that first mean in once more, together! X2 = 3.96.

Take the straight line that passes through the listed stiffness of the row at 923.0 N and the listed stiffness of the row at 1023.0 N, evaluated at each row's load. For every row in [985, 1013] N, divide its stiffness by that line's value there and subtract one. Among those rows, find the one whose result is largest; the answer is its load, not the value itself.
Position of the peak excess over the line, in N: 1003.0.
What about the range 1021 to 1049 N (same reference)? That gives 1043.0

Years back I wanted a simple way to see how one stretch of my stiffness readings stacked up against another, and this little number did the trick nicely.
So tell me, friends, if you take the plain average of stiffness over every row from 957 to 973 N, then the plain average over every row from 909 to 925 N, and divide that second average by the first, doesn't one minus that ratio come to -0.05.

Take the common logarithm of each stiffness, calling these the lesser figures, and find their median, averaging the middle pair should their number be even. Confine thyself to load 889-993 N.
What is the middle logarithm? 0.13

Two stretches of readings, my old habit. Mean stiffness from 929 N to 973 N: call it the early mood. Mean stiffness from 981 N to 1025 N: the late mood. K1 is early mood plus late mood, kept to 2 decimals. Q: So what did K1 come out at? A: 2.52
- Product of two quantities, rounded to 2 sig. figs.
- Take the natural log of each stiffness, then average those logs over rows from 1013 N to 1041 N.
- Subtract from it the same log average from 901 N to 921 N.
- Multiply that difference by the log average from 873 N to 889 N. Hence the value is -0.079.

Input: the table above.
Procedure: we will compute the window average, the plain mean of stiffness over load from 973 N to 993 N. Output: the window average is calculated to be 1.24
